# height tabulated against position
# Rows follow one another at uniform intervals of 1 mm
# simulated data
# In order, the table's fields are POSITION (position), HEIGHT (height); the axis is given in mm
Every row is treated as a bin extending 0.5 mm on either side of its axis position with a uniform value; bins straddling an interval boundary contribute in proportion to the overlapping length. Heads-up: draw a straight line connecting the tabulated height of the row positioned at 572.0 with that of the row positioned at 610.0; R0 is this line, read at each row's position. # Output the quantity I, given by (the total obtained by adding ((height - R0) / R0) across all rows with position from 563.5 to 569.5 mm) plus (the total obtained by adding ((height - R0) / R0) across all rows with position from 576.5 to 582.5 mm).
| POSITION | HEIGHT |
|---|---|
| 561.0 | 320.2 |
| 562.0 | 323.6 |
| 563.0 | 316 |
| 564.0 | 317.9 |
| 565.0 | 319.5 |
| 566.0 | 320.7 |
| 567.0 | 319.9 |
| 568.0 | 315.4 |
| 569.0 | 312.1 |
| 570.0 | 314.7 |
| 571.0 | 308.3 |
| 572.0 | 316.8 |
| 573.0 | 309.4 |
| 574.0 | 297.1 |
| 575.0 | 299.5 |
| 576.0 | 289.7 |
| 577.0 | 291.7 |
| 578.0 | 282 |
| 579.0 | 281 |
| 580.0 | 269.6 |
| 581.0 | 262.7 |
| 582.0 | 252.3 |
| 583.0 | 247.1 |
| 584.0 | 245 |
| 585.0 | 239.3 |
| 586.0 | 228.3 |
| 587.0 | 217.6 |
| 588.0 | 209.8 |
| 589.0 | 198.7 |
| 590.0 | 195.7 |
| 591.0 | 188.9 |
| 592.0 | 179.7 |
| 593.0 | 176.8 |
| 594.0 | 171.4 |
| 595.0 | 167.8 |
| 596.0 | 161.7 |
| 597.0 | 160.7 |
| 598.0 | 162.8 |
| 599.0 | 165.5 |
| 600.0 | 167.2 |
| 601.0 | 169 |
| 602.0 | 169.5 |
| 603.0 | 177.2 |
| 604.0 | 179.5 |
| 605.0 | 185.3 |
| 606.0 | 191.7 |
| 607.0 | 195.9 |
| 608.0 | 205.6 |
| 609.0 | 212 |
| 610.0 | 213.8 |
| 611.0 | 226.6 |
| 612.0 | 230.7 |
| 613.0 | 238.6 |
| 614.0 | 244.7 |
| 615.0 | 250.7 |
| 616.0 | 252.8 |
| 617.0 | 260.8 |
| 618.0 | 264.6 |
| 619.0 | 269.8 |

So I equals -0.7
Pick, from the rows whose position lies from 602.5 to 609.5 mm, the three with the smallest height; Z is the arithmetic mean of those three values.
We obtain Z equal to 181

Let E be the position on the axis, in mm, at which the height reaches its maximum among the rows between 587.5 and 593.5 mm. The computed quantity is 588.0 mm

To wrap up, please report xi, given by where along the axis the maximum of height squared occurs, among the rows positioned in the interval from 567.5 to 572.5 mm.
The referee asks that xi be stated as 572.0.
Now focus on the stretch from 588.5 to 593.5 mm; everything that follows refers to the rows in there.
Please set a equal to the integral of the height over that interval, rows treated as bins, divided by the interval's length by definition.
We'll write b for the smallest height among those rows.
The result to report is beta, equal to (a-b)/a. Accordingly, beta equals 0.059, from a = 188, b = 176.8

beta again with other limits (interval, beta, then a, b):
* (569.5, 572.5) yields 0.016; 313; 308.3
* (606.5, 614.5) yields 0.114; 221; 195.9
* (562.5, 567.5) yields 0.009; 319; 316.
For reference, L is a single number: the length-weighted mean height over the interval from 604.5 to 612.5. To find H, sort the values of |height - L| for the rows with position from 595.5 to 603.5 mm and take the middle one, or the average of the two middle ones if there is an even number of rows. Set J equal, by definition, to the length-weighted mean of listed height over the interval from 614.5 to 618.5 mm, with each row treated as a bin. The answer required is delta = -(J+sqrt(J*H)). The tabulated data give -360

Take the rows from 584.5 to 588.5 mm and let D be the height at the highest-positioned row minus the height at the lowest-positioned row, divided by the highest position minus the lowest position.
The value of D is -10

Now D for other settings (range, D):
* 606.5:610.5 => 6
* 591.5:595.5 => -4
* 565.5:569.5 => -3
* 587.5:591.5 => -7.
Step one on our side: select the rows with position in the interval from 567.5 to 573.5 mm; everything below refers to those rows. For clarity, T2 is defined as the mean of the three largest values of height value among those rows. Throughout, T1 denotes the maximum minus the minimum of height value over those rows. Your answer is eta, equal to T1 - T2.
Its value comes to -307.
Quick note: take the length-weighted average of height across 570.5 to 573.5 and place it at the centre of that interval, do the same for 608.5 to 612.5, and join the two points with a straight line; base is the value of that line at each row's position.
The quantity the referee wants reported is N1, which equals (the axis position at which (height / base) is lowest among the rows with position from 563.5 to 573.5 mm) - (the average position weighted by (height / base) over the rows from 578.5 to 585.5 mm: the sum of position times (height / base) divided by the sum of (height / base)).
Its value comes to -17.9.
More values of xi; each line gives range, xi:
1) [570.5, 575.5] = 572.0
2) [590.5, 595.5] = 591.0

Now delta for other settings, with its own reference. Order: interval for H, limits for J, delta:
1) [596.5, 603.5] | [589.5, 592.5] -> -275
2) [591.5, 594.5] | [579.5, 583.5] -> -347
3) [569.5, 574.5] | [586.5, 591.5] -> -346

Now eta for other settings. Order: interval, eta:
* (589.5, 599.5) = -153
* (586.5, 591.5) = -180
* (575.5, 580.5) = -266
